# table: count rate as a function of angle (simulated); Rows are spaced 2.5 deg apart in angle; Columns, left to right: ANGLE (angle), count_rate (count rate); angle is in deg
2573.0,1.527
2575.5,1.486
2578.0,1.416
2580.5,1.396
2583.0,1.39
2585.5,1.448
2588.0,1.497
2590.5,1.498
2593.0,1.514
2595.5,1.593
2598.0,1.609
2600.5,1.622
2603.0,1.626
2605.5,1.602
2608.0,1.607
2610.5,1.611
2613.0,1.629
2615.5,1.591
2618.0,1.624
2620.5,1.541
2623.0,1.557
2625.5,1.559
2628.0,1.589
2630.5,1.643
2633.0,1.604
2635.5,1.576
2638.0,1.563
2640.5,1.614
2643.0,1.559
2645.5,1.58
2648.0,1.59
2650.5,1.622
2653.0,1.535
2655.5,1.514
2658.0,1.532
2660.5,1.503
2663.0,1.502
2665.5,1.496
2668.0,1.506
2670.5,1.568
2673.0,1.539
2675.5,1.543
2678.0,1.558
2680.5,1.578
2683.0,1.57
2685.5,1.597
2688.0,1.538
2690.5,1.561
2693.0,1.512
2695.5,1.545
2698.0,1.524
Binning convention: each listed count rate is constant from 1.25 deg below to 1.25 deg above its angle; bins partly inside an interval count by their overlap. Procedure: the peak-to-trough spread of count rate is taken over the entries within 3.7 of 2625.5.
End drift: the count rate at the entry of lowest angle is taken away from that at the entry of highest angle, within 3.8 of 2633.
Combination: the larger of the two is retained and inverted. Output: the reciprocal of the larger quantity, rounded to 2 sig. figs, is 31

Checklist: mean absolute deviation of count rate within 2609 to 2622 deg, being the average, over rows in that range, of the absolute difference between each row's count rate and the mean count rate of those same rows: 0.027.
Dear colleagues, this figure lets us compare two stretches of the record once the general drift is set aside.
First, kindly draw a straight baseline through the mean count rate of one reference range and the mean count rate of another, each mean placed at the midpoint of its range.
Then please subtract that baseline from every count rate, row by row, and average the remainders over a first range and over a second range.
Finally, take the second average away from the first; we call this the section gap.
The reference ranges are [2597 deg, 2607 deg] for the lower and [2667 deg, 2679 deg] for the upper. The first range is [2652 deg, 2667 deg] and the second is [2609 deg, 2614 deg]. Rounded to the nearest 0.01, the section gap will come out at -0.06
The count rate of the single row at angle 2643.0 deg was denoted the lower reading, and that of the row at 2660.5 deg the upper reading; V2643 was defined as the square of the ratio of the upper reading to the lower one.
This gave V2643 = 0.93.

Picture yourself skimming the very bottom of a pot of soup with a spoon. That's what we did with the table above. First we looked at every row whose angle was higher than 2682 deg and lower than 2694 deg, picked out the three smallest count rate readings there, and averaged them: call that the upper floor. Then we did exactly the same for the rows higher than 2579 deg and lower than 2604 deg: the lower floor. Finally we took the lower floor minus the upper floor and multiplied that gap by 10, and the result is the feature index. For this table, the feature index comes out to -1.3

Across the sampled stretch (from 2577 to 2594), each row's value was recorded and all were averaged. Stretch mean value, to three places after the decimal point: 1.451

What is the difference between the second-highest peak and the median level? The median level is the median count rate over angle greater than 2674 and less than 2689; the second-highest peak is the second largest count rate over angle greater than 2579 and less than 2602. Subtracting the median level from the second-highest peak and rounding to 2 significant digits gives 0.045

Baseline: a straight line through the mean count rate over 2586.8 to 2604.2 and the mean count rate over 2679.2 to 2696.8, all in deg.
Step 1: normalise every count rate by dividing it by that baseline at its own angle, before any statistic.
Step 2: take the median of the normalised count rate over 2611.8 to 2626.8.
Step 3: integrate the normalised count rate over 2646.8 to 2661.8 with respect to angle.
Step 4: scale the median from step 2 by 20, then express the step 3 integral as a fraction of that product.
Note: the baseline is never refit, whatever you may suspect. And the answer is 0.74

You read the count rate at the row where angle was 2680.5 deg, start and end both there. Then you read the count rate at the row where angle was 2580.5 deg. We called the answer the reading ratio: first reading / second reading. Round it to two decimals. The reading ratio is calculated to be 1.13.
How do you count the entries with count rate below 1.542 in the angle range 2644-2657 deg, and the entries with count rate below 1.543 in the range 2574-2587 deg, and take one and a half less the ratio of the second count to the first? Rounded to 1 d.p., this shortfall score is -1.0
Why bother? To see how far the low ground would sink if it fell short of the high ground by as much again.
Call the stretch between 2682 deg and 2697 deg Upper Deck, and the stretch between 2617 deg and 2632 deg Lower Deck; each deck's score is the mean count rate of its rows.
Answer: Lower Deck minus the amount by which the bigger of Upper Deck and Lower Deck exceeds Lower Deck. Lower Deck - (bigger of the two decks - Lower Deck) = 1.59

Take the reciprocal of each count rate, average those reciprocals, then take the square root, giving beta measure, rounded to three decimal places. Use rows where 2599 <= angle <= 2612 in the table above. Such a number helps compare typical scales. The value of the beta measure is 0.787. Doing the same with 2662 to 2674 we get 0.811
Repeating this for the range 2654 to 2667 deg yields 0.814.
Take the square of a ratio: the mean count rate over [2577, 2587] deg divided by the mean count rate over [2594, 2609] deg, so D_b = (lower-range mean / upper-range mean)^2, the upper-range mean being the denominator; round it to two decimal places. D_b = 0.77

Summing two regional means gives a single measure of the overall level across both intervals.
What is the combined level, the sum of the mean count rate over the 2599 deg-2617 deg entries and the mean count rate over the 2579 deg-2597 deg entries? 3.09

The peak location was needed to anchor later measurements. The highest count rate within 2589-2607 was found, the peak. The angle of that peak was 2603.0 deg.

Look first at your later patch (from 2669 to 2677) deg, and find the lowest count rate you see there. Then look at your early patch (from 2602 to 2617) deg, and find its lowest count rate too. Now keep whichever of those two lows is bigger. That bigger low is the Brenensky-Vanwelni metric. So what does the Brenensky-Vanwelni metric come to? 1.59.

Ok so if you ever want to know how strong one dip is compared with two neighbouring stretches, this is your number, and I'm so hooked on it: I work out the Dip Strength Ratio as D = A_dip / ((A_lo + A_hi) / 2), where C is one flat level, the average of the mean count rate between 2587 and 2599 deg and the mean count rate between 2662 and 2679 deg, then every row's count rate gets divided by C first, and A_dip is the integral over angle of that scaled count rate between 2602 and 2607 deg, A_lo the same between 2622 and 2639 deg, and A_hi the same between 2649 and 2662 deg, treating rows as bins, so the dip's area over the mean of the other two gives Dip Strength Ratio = 0.3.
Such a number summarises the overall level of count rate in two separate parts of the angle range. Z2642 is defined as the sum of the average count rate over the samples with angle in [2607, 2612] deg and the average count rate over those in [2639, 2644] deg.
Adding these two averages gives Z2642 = 3.20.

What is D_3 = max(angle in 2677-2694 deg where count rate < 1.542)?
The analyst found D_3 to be 2693.0 deg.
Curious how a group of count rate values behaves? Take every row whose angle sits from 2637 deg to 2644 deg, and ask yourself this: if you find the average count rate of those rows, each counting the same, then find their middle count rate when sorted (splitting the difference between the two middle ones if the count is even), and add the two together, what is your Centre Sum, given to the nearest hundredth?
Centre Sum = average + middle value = 3.14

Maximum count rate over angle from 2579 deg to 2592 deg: 1.498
